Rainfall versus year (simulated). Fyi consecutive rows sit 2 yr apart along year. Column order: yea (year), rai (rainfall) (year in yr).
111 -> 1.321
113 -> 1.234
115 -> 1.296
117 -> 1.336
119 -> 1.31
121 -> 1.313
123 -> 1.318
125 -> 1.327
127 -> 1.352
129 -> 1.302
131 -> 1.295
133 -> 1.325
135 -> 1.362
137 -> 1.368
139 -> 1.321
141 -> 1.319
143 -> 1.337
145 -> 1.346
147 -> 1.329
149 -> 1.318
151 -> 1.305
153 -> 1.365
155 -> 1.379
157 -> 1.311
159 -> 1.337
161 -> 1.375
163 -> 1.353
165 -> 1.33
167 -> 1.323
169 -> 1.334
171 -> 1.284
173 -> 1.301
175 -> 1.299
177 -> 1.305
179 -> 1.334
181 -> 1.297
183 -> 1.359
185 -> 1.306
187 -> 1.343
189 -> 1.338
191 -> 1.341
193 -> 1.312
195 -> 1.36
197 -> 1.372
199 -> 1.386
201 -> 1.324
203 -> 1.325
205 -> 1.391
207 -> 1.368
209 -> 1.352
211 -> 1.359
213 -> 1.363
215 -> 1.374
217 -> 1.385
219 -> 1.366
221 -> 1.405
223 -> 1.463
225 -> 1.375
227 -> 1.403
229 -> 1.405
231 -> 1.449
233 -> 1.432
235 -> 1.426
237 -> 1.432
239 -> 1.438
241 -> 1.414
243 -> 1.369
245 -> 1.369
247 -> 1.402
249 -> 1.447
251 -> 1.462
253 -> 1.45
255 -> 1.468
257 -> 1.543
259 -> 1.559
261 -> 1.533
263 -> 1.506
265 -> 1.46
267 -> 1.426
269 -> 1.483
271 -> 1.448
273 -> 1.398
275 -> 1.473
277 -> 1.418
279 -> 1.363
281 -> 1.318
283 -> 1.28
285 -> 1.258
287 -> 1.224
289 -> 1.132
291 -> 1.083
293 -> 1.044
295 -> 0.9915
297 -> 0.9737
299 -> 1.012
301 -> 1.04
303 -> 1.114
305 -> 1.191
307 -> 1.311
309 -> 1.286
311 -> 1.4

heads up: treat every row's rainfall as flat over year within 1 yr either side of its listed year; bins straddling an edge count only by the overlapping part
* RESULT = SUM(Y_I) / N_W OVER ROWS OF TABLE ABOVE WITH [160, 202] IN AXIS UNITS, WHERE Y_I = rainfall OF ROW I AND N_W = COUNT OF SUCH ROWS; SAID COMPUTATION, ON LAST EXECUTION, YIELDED 1.33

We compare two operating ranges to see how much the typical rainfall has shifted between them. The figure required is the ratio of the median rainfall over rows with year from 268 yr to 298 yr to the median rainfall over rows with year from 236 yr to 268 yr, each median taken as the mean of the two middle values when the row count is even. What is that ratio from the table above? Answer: 0.88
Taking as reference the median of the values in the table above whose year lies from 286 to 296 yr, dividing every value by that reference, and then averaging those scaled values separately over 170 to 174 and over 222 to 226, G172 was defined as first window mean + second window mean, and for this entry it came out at 2.50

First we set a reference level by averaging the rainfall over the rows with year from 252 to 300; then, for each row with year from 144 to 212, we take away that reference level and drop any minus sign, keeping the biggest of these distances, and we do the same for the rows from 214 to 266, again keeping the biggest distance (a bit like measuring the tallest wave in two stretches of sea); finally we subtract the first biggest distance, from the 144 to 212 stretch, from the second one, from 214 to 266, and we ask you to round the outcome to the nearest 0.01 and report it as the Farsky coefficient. 0.17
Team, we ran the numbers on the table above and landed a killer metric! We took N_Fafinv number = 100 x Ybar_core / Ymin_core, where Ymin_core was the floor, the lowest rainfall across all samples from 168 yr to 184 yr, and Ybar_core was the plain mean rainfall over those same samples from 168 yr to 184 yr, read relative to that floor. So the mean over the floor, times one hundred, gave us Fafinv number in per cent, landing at 102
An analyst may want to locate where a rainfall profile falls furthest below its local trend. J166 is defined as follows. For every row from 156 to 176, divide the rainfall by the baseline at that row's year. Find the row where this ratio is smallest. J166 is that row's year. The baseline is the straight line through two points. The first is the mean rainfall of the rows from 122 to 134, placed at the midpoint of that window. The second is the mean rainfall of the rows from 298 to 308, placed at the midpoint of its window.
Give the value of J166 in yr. 171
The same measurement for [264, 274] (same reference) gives 273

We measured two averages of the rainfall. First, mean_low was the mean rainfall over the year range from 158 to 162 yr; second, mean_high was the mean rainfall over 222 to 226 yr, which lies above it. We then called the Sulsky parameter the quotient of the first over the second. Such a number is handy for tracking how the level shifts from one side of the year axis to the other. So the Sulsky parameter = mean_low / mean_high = 0.96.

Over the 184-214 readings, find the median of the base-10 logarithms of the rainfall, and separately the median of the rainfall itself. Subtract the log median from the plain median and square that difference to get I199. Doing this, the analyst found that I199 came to 1.49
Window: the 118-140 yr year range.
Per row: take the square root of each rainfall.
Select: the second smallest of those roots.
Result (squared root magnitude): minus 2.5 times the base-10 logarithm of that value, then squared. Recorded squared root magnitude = 0.021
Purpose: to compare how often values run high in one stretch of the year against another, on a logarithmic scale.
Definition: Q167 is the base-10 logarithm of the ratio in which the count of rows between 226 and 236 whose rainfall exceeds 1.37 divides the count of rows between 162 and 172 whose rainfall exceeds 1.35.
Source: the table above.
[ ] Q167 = -0.7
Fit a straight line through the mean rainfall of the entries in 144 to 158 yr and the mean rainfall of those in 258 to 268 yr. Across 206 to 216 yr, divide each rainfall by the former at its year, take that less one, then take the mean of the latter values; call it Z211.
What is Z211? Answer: -0.041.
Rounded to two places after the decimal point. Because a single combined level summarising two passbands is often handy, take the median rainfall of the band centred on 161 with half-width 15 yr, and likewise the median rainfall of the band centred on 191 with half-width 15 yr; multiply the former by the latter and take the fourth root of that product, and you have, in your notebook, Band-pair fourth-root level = 1.15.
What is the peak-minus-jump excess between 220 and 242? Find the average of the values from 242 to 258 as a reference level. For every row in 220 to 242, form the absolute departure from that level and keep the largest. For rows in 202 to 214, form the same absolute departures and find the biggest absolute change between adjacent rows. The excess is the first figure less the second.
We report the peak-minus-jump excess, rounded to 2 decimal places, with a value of 0.00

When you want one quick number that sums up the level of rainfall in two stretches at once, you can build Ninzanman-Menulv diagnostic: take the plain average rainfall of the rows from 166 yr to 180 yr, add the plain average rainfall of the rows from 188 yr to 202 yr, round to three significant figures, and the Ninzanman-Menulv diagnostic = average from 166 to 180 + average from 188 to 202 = 2.66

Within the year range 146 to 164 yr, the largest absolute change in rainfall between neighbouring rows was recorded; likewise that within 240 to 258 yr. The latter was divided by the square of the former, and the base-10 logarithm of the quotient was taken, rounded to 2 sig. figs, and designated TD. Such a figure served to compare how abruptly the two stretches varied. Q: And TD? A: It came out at 1.2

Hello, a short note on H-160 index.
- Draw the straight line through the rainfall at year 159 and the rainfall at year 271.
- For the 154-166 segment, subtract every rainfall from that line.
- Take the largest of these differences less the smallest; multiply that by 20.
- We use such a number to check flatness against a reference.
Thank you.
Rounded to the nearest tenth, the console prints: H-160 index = 1.4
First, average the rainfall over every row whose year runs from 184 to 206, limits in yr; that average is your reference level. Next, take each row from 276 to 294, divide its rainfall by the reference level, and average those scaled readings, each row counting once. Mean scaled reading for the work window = 0.92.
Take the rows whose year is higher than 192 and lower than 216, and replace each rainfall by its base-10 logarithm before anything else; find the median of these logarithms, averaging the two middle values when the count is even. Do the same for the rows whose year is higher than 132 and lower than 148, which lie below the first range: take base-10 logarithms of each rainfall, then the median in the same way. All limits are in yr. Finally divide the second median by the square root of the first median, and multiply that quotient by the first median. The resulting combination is 0.046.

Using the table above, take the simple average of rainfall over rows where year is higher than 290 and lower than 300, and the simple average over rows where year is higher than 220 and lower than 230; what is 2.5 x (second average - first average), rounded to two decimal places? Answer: 0.97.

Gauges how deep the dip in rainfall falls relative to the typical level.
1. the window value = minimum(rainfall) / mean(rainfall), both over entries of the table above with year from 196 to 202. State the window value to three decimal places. 0.973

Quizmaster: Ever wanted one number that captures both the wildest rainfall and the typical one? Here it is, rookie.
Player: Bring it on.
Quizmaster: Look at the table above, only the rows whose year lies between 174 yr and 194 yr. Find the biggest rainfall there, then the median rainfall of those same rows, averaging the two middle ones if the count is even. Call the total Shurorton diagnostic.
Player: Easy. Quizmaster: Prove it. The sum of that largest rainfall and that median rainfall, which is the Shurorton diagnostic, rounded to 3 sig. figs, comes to 2.68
